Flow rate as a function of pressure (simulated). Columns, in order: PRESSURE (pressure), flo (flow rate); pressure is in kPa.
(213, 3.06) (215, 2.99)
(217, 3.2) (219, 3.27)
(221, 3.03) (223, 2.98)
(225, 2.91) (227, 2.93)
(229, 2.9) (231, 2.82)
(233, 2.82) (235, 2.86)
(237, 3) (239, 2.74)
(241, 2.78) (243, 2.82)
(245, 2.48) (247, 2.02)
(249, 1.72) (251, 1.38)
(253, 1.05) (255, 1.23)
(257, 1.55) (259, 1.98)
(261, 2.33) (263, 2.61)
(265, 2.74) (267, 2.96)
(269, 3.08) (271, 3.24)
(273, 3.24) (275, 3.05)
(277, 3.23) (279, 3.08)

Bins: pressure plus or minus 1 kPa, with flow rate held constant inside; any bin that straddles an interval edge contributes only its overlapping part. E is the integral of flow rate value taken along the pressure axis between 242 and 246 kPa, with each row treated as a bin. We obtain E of 10.6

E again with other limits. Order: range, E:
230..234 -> 11.3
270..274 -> 13.0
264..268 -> 11.4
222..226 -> 11.8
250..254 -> 4.9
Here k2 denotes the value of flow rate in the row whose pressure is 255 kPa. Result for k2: 1.23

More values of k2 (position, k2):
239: 2.74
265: 2.74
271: 3.24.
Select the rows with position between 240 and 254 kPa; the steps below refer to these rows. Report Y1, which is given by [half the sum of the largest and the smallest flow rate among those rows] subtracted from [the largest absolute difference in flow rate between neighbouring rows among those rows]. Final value -1.5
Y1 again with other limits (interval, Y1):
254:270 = -1.7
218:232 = -2.8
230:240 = -2.6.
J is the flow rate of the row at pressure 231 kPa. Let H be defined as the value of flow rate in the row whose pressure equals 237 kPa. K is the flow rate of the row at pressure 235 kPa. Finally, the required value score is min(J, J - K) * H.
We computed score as -0.1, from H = 3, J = 2.82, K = 2.86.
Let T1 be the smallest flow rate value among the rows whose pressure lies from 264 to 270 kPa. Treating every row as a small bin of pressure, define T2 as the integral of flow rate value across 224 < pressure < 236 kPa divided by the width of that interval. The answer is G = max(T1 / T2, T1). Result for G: 2.7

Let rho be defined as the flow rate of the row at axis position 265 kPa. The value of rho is 2.74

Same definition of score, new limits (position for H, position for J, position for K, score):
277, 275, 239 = 1.0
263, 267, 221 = -0.2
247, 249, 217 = -3.0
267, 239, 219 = -1.6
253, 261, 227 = -0.6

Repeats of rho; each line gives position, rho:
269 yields 3.08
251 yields 1.38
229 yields 2.9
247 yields 2.02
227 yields 2.93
